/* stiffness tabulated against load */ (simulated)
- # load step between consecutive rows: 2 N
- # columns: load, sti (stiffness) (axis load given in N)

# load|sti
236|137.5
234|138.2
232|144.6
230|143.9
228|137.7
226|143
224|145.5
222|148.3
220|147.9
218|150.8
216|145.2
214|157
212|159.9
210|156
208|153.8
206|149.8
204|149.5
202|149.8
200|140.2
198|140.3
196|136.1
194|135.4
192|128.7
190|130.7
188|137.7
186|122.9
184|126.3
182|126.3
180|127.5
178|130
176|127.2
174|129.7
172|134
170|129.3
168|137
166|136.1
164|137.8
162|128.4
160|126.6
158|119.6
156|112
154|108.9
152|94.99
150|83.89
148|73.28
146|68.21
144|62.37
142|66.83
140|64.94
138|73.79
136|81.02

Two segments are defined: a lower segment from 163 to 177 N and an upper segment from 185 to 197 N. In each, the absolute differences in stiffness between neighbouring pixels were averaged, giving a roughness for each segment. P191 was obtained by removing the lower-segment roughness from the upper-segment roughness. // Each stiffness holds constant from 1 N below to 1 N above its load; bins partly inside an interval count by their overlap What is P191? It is 3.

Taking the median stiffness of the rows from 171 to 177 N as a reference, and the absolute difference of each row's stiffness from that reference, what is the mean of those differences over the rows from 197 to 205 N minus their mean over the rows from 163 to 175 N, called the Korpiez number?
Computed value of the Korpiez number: 11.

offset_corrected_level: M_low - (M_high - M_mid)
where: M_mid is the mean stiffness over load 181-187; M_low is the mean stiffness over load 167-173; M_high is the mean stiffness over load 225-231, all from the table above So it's 117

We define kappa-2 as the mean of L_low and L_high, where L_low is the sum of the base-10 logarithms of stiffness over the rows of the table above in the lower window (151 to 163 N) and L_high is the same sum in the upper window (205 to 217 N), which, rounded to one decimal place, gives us 12.7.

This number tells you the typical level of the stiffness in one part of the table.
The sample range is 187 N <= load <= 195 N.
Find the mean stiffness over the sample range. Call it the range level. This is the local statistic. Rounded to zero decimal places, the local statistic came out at 133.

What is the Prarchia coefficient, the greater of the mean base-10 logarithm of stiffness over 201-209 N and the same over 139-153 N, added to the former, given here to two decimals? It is 4.36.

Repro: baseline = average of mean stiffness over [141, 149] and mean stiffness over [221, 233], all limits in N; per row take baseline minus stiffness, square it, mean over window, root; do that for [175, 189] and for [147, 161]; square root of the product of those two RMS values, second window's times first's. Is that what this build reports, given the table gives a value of 20.4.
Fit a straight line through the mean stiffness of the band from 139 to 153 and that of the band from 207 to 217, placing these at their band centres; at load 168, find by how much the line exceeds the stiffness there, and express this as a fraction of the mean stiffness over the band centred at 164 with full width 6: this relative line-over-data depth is -0.27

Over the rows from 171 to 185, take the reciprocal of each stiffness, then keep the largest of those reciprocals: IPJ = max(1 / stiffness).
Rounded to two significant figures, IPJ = 0.0079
